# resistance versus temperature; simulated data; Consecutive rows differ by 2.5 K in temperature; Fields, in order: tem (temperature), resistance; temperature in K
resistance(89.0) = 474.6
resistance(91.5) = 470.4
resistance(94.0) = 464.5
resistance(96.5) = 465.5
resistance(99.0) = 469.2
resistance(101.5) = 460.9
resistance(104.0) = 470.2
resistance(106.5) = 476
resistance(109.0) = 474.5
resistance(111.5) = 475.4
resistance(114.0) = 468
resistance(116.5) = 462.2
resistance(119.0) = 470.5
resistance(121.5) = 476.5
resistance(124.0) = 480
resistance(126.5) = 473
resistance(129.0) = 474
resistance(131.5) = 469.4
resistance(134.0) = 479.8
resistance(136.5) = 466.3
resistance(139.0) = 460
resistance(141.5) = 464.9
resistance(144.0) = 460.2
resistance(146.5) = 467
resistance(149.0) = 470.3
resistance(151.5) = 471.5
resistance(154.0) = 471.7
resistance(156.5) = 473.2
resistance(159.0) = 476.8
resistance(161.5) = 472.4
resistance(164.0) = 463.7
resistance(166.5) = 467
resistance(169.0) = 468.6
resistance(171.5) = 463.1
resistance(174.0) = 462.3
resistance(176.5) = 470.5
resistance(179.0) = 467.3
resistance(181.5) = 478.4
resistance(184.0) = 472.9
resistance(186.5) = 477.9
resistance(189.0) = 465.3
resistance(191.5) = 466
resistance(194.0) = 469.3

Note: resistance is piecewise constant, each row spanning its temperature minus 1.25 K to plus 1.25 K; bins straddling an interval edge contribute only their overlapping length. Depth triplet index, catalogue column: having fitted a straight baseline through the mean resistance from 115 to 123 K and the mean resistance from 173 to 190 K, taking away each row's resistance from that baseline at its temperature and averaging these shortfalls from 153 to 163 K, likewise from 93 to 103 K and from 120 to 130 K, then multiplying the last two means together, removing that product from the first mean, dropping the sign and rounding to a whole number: 23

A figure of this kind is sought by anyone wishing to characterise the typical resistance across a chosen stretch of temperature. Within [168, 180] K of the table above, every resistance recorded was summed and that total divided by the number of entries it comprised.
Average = 466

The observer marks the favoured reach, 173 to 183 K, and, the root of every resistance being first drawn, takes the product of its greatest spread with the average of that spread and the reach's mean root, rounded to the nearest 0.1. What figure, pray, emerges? 4.1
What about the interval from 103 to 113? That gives 1.5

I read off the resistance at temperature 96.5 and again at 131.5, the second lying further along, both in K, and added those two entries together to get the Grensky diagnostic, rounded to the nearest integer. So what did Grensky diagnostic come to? 935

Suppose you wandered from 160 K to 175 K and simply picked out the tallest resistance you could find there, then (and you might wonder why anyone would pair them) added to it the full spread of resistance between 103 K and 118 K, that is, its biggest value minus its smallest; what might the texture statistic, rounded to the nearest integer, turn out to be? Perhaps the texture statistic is 486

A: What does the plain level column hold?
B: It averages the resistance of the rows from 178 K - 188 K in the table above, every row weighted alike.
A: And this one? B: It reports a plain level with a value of 474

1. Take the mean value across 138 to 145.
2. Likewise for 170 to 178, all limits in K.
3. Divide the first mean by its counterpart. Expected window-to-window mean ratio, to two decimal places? 0.99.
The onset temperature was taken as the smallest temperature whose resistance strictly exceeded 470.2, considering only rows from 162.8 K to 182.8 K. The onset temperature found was 176.5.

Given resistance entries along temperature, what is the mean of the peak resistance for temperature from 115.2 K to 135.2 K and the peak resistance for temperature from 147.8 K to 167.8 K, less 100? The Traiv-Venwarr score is 378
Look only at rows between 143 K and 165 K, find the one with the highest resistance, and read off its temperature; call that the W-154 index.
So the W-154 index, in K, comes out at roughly 159.0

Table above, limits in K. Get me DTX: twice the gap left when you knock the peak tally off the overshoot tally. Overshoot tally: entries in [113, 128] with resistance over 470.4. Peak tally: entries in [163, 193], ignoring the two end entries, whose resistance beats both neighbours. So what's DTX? 0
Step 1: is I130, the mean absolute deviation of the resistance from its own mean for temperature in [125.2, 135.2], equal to 2.9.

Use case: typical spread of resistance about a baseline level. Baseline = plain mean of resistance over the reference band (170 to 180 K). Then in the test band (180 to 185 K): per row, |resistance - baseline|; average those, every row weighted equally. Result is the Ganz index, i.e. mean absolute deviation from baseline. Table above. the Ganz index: 10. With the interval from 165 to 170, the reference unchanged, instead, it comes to 2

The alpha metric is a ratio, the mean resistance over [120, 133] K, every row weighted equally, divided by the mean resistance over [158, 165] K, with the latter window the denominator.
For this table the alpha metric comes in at 1.008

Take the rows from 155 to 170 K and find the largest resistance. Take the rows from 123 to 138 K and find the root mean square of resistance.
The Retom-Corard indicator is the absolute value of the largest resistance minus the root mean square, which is 3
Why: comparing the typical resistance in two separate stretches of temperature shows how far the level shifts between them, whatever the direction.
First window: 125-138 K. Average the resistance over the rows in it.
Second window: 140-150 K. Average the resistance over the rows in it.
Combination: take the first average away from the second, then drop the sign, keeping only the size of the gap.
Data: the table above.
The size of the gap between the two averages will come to 7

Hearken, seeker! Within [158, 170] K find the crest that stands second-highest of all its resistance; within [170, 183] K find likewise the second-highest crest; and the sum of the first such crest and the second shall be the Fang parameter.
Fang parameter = 943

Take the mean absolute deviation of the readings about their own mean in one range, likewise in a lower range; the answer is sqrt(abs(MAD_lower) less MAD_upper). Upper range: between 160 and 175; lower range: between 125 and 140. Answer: 1.4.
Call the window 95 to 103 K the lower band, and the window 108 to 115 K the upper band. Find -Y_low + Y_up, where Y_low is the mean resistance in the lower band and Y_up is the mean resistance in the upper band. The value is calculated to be 7.4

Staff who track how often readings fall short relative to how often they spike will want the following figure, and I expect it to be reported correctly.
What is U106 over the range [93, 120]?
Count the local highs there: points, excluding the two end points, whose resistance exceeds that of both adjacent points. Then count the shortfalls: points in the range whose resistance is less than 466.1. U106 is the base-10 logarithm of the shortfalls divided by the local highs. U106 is 0.1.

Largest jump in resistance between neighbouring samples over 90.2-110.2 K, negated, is -9.3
